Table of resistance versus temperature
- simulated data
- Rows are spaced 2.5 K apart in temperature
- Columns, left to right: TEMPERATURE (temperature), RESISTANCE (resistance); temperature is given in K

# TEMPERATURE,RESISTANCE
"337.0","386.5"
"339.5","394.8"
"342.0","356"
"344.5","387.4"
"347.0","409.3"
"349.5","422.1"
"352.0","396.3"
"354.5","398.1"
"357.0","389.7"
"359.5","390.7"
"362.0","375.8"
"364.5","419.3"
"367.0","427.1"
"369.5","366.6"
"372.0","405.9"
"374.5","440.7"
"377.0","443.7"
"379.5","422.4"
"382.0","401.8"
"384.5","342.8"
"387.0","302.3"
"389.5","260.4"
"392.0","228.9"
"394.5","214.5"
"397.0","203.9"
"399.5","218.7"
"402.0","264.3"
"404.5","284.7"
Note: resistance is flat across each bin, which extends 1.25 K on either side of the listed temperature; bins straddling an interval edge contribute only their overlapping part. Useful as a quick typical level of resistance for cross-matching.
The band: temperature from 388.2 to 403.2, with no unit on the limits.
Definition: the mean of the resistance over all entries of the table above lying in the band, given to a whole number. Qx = 232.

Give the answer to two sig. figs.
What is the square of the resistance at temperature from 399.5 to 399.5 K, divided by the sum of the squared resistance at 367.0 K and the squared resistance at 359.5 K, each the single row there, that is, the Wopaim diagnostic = 0.14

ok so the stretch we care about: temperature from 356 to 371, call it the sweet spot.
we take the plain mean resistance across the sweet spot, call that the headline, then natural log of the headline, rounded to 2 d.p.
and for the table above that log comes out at 5.98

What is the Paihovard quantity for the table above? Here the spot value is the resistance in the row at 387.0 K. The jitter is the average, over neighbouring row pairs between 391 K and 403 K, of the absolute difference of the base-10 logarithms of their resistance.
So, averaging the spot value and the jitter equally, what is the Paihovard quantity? 151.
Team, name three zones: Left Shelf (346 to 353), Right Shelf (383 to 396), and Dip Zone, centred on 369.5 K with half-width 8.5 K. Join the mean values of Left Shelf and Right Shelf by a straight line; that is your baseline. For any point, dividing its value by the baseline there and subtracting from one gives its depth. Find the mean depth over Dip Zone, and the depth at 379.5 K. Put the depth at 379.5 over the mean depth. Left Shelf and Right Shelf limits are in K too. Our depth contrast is 1.8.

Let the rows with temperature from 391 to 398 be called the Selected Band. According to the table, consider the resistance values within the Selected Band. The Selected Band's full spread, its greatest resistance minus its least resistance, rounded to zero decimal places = 25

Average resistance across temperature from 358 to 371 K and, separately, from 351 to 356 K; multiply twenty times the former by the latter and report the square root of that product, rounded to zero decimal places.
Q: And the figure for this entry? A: 1773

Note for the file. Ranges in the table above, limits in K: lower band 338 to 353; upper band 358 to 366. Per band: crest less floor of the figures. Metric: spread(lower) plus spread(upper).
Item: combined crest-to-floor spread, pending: 110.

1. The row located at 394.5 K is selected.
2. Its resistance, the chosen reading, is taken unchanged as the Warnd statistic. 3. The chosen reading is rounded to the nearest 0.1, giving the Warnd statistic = 214.5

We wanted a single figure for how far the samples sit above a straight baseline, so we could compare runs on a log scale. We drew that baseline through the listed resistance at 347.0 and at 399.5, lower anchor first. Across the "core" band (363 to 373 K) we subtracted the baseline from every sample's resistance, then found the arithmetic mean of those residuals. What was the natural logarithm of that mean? 4.3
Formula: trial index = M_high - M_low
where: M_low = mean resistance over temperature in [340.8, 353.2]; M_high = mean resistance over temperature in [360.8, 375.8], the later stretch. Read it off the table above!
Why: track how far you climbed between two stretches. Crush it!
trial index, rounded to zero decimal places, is 12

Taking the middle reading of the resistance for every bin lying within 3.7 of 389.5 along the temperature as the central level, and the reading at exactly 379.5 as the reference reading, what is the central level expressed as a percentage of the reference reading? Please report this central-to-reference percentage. 62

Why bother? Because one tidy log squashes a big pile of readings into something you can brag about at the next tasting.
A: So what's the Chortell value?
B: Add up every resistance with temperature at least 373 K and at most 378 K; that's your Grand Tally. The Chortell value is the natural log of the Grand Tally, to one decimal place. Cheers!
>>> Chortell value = 6.8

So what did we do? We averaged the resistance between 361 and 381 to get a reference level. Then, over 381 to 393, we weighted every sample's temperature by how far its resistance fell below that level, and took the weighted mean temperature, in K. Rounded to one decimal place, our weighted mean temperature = 389.0 K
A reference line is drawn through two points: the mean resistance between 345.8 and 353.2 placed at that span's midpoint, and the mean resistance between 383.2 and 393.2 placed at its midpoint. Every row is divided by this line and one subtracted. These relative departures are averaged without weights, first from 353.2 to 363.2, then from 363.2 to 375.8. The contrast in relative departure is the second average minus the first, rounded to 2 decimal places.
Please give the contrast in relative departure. 0.18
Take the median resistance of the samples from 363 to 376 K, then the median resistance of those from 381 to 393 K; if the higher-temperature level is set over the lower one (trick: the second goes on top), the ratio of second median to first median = 0.72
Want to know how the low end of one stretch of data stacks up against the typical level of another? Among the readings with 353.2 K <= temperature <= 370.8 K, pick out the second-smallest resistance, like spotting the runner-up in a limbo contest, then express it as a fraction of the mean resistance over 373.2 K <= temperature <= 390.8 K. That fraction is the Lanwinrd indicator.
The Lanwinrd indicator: 1.01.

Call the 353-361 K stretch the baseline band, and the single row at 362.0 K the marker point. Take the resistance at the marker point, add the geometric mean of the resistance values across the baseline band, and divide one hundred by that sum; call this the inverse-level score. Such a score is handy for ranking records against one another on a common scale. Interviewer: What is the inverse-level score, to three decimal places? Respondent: 0.130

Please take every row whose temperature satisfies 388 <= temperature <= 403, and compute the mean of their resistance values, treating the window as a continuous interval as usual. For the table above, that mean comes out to 232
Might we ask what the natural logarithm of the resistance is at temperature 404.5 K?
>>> 5.65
